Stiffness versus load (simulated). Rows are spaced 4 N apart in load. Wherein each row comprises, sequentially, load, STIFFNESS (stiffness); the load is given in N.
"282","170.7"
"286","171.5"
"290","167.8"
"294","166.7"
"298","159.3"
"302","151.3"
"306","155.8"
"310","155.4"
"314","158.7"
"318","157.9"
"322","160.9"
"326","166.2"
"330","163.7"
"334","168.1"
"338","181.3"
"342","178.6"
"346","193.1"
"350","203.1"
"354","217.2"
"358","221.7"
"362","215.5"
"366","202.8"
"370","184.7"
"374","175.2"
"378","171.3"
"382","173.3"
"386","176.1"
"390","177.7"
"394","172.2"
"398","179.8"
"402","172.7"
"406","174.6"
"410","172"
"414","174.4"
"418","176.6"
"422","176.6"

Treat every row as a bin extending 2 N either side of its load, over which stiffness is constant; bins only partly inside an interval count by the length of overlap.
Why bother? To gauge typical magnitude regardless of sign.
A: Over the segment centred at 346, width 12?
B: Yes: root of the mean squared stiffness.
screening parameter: 192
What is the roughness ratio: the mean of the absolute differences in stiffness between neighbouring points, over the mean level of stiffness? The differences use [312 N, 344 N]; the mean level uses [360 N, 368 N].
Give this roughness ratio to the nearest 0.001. 0.022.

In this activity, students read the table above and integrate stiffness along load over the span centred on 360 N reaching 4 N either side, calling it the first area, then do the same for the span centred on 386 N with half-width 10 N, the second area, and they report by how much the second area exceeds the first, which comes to 1734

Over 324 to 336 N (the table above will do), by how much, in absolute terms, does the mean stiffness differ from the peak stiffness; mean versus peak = 2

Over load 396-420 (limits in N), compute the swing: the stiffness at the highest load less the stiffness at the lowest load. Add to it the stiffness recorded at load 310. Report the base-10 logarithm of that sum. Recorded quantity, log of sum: 2.18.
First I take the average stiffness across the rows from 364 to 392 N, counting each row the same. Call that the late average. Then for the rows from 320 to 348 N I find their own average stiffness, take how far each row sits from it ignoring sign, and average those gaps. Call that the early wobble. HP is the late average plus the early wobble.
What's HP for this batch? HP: 190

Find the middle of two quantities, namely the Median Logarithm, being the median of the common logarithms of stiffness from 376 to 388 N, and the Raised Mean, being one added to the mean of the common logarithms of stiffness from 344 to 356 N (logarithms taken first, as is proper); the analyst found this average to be 2.77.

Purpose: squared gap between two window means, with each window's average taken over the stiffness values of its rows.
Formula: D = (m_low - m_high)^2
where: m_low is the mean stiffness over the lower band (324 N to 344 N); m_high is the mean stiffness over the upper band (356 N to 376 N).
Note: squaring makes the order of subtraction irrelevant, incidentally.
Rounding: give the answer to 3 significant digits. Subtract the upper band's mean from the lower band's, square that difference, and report 807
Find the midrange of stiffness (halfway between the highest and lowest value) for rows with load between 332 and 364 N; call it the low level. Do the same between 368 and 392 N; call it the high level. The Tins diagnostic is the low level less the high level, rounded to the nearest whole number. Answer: 17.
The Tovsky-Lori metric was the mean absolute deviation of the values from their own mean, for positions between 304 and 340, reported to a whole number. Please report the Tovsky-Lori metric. 6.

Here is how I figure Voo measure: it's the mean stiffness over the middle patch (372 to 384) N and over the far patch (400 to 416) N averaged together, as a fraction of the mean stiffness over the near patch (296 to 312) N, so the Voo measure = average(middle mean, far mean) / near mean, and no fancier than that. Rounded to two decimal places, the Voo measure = 1.12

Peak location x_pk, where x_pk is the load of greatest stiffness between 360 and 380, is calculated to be 362 N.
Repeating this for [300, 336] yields 334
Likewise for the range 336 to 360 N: 358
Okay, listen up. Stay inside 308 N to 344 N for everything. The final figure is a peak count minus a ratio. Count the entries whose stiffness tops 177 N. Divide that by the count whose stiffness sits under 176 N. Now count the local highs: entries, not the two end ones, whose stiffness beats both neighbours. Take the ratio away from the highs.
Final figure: 2.7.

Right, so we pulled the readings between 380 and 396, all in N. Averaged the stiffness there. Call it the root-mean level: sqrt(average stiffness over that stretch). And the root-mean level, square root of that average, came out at 13.2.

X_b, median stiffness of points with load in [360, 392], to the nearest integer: 177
